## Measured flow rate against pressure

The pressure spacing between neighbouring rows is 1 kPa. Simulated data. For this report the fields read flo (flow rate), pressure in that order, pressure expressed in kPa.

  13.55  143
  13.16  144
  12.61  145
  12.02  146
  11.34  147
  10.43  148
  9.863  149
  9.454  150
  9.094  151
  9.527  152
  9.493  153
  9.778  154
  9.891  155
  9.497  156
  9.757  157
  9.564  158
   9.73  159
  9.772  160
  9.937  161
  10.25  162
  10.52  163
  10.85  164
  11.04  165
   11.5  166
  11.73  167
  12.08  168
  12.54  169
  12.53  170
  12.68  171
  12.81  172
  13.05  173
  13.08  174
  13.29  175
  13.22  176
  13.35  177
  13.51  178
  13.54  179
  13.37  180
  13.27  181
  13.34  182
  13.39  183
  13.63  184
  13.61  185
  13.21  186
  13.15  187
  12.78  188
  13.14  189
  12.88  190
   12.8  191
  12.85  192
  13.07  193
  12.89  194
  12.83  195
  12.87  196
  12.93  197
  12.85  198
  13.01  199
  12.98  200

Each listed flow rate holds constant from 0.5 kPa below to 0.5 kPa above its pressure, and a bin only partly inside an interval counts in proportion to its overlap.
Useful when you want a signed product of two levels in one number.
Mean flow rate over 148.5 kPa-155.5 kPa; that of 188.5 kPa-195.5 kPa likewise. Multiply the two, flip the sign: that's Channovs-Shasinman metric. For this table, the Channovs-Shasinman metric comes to -124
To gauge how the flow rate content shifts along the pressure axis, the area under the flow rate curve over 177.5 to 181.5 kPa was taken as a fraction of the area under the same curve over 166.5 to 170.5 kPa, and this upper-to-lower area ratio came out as 1.10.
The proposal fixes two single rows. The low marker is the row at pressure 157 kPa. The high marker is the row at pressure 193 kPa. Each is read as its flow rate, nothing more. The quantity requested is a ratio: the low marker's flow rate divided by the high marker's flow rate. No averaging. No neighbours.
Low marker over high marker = 0.75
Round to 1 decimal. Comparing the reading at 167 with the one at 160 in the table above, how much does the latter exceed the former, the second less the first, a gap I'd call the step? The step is -2.0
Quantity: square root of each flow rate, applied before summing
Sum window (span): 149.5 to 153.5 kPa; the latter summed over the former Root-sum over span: 12.3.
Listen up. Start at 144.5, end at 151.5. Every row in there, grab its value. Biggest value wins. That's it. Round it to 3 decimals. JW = 12.610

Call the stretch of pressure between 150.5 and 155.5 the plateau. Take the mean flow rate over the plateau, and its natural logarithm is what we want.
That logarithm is 2.26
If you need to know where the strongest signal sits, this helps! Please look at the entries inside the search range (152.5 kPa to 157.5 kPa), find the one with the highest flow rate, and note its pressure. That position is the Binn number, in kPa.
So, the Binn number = 155 kPa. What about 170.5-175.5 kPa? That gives 175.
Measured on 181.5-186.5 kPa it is 184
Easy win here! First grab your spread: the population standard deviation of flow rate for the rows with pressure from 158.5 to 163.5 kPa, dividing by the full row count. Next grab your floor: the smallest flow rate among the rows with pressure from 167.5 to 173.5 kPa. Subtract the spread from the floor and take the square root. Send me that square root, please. 3.43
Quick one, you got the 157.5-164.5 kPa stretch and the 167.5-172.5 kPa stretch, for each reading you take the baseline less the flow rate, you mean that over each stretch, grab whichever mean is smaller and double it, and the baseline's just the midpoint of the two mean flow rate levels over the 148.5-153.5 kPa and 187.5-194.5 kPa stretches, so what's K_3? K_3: -2.7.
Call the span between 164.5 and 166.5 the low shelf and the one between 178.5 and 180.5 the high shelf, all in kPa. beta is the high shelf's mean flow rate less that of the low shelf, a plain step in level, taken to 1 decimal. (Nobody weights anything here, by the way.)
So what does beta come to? 2.2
